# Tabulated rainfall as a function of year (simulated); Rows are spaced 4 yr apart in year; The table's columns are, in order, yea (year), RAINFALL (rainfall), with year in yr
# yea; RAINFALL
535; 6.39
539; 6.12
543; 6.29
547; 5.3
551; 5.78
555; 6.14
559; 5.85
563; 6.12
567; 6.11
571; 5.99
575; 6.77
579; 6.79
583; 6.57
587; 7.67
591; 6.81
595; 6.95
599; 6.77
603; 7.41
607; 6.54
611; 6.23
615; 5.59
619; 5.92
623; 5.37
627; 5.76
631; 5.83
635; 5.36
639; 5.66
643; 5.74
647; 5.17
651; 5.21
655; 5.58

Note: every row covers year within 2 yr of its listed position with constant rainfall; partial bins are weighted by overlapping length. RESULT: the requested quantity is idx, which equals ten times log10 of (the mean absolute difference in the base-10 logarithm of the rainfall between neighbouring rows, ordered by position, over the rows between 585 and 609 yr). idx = -14.8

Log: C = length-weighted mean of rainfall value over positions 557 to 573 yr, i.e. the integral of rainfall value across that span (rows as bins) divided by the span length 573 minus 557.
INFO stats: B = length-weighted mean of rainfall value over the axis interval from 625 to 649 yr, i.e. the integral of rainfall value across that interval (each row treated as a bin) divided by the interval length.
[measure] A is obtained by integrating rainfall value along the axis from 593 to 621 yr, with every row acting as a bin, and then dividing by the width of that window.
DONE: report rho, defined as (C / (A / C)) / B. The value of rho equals 1.00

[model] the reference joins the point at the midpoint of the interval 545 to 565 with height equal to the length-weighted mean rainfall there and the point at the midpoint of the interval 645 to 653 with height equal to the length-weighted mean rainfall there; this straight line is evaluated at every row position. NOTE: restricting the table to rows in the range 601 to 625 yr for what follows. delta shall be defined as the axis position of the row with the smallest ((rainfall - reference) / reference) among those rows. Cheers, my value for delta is 623 yr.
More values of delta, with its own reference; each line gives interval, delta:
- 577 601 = 583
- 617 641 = 623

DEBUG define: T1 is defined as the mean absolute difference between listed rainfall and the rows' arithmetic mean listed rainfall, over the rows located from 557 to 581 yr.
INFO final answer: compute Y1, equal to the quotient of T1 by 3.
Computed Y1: 0.113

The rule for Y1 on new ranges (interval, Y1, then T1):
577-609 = 0.101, 0.30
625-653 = 0.082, 0.25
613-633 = 0.057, 0.17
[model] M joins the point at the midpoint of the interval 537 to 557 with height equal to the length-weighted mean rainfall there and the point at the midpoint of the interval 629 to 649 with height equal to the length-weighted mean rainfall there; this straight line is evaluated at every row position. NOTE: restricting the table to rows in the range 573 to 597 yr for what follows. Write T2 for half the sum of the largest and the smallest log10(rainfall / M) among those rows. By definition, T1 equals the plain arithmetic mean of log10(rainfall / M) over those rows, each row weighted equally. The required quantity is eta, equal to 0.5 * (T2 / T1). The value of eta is 0.6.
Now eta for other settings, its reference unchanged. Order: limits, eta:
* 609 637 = 0.7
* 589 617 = 0.4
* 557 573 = 0.4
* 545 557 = 0.6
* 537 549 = 1.5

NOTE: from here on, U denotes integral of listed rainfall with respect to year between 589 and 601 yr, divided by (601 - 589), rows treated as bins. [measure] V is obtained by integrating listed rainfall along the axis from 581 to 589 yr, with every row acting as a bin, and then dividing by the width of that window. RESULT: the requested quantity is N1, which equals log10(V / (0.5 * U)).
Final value 0.32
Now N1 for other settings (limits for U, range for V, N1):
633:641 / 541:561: 0.33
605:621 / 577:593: 0.36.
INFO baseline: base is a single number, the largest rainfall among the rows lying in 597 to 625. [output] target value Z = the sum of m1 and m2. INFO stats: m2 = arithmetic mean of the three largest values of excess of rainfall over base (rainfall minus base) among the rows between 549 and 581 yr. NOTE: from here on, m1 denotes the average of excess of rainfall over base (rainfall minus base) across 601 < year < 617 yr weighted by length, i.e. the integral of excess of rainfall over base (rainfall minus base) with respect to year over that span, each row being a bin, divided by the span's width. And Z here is -1.8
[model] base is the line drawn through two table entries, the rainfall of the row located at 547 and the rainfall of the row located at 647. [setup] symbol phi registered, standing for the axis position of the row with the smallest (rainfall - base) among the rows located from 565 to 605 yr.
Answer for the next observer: 571 yr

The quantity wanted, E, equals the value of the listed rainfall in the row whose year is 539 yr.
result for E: 6.12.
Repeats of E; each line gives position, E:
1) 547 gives 5.3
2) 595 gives 6.95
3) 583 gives 6.57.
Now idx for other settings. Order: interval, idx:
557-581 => -17.8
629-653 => -16.4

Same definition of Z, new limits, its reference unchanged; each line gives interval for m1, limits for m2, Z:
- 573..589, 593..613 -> -0.8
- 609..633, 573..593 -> -1.9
